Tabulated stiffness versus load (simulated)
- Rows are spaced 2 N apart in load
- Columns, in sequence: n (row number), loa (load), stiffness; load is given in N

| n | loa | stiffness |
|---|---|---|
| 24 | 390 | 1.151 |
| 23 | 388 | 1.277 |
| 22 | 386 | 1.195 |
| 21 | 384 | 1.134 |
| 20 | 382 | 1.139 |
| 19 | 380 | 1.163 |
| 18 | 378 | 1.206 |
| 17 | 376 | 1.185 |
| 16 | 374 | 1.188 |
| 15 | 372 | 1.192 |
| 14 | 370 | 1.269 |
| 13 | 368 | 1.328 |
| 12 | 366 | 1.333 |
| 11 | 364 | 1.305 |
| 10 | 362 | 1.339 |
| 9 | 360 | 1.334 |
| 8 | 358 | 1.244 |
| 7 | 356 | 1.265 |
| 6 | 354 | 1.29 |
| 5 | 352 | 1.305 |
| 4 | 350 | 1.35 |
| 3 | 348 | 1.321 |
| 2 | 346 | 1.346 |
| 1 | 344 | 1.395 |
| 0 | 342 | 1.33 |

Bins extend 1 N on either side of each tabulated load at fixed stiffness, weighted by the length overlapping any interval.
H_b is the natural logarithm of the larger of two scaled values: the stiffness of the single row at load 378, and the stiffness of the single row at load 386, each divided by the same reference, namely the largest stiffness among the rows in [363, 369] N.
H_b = -0.10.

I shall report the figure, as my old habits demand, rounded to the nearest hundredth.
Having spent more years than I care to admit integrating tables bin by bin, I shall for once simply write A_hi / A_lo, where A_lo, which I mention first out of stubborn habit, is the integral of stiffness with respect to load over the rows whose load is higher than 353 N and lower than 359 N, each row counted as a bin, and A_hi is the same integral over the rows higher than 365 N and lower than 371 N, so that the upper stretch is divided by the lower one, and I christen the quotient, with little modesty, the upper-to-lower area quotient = 1.03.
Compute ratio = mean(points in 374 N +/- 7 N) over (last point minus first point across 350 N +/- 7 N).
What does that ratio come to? -9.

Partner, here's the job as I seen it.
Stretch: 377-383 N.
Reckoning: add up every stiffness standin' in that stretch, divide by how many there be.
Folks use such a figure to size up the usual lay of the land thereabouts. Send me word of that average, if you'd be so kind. 1.17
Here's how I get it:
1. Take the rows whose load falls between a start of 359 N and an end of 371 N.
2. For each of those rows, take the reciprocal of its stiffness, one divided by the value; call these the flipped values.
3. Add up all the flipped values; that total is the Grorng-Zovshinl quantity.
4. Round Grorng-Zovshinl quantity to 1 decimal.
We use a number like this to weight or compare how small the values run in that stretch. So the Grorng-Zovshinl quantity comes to 4.6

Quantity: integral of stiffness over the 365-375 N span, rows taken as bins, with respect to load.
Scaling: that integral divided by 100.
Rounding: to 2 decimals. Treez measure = 0.13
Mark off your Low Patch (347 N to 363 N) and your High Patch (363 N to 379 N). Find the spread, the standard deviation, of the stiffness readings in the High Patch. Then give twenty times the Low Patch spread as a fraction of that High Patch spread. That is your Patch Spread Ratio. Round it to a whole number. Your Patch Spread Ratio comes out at 11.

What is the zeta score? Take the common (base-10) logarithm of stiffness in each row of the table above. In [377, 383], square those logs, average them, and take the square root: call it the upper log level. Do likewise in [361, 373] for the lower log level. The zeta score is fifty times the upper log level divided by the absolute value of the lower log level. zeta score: 30.3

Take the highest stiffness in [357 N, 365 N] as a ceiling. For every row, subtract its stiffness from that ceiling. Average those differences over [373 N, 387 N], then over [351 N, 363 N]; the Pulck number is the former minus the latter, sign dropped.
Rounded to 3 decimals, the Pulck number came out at 0.123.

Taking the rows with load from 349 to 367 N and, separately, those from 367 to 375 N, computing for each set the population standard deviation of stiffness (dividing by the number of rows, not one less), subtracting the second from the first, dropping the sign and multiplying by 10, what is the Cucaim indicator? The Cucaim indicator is 0.24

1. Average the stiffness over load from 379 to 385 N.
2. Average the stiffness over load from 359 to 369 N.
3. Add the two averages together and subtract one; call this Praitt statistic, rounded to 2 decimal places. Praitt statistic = 1.47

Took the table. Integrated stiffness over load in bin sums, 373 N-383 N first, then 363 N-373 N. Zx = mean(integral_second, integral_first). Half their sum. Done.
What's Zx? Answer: 12.3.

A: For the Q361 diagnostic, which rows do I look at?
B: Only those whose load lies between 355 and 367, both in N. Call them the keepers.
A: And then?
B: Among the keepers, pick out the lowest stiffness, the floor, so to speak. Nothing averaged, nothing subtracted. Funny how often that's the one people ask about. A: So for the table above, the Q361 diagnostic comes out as 1.244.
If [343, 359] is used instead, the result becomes 1.244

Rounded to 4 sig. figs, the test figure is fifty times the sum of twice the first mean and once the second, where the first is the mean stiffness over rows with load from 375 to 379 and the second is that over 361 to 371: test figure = 185.3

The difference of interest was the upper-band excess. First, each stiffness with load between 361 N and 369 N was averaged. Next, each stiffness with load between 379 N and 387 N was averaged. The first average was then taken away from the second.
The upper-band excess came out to -0.17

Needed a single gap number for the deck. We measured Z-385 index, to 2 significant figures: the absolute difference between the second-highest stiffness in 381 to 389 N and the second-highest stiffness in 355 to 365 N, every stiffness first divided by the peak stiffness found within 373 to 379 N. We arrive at 0.12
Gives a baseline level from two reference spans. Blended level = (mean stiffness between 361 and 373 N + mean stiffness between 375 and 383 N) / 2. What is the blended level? 1.23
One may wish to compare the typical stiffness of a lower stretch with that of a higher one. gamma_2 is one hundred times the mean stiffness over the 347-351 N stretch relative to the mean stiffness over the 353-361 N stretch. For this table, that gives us 104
